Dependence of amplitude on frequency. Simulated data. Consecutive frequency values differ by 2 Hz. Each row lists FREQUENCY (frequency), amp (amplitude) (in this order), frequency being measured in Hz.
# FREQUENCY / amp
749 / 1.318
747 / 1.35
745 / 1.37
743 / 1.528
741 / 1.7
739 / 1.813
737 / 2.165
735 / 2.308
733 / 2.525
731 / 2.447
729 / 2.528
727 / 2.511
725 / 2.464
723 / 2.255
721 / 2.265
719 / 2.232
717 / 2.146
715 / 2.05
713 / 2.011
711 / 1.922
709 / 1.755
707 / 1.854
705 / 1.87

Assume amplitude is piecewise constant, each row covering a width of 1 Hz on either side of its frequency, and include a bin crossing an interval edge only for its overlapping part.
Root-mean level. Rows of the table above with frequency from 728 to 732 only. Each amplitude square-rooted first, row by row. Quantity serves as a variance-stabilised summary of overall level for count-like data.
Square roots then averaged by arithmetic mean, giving 1.58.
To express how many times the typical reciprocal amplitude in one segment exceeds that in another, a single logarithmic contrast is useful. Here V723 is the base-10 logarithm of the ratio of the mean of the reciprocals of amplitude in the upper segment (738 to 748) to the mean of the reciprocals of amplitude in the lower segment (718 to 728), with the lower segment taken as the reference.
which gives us 0.18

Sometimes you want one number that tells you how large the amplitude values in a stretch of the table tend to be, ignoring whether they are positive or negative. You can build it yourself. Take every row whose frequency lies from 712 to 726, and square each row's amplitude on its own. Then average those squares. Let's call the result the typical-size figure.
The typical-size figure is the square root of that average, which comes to 2.2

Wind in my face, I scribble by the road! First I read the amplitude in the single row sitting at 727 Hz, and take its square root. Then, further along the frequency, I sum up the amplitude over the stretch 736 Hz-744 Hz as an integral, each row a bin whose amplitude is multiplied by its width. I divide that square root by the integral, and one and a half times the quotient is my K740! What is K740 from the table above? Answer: 0.165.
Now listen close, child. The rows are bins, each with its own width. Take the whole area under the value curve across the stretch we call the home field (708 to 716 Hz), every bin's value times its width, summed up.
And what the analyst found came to 15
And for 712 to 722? 21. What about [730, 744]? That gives 29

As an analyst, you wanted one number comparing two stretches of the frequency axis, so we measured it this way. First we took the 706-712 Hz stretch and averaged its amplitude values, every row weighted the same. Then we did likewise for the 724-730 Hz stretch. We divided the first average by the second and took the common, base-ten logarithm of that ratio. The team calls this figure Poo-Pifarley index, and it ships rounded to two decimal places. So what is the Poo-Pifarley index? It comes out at -0.13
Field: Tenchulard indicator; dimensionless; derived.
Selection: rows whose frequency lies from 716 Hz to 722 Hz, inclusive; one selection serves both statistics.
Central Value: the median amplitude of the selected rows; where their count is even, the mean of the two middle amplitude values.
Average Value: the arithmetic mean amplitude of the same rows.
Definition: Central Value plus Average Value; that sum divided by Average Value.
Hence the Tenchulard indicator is 2.008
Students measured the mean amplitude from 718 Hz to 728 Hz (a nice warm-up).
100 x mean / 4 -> 58.6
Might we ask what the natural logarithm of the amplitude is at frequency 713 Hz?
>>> 0.70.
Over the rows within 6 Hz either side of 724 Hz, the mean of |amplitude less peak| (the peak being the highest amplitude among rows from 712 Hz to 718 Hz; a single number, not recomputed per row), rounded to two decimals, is 0.23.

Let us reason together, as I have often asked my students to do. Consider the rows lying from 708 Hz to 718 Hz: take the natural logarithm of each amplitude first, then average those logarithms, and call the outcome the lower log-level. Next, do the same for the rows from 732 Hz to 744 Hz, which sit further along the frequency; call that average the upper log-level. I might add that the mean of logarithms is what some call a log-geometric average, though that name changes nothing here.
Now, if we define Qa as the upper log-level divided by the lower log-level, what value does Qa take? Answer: 1.0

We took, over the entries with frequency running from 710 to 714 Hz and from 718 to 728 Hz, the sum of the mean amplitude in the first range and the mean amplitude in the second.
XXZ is 4.31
